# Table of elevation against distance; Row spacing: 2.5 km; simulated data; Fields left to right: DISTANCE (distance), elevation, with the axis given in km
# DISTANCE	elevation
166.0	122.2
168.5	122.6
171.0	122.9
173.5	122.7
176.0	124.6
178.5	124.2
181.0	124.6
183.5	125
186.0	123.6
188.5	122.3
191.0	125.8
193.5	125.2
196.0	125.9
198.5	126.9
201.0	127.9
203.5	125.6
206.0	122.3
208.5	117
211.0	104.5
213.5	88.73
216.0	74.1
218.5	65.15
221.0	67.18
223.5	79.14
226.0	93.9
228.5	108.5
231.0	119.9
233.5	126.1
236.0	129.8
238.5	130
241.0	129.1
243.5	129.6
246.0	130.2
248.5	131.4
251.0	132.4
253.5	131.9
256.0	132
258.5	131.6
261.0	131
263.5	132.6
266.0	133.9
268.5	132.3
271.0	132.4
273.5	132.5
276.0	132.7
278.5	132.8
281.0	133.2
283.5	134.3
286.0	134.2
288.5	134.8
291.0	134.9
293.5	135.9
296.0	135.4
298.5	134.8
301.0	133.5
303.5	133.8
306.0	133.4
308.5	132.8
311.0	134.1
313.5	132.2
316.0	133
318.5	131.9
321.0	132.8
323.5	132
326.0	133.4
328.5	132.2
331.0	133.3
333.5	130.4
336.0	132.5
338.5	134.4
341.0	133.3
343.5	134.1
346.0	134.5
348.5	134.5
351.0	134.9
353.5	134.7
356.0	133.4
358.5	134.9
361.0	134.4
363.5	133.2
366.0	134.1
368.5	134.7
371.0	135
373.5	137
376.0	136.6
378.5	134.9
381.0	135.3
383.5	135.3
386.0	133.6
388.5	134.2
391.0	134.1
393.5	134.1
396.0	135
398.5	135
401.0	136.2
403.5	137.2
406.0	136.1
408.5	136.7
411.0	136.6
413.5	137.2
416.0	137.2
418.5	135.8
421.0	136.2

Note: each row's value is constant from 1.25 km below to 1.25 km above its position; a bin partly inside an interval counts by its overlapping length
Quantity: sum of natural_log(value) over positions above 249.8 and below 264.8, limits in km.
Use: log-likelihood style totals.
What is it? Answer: 29.3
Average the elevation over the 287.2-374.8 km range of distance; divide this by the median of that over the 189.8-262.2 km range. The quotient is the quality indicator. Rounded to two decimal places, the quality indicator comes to 1.06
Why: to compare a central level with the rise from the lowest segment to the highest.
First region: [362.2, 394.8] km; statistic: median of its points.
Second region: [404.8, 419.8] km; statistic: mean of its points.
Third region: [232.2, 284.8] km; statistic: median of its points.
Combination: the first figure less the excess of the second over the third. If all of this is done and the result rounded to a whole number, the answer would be 130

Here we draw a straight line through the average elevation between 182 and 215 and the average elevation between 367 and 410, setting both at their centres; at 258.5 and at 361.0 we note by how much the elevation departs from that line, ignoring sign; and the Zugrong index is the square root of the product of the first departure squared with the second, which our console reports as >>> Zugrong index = 8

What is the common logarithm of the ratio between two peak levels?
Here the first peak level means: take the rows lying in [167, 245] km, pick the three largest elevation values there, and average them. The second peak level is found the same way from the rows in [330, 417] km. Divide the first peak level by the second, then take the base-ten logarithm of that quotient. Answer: -0.024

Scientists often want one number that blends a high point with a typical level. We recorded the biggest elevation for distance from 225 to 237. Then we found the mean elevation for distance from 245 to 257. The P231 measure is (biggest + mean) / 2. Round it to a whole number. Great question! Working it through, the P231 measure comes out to 131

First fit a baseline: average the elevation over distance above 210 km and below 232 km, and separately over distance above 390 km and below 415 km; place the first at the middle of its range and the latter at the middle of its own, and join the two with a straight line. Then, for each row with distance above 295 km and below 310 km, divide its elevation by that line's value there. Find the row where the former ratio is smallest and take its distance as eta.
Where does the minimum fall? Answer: 308.5 km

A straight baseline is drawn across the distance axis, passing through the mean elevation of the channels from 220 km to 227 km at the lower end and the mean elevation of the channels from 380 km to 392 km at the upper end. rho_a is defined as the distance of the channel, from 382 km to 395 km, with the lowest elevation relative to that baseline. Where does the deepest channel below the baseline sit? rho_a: 393.5 km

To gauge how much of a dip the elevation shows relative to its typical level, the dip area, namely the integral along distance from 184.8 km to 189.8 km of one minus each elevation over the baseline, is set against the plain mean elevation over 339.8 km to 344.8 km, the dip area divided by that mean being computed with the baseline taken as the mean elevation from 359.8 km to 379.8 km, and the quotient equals 0.0033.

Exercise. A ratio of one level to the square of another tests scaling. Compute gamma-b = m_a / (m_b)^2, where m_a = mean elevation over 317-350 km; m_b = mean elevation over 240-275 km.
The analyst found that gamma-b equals 0.0077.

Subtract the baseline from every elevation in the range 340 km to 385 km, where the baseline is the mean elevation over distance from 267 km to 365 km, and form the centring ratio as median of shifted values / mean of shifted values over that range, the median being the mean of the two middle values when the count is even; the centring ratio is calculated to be 0.99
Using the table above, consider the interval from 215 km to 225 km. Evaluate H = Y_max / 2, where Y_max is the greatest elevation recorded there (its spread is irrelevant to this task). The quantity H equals 39.6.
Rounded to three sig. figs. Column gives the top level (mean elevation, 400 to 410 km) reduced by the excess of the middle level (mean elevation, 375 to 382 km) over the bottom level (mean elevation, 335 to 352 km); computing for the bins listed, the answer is 135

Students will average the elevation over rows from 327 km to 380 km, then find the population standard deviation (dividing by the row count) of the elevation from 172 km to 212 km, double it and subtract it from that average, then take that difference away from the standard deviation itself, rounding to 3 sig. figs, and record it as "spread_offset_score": -118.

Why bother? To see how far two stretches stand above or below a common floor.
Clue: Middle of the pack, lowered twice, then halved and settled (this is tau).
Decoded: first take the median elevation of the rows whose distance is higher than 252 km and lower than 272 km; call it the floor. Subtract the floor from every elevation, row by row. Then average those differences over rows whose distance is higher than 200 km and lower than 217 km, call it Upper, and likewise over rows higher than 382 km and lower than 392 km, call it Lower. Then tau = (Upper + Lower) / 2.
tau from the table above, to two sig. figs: -11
